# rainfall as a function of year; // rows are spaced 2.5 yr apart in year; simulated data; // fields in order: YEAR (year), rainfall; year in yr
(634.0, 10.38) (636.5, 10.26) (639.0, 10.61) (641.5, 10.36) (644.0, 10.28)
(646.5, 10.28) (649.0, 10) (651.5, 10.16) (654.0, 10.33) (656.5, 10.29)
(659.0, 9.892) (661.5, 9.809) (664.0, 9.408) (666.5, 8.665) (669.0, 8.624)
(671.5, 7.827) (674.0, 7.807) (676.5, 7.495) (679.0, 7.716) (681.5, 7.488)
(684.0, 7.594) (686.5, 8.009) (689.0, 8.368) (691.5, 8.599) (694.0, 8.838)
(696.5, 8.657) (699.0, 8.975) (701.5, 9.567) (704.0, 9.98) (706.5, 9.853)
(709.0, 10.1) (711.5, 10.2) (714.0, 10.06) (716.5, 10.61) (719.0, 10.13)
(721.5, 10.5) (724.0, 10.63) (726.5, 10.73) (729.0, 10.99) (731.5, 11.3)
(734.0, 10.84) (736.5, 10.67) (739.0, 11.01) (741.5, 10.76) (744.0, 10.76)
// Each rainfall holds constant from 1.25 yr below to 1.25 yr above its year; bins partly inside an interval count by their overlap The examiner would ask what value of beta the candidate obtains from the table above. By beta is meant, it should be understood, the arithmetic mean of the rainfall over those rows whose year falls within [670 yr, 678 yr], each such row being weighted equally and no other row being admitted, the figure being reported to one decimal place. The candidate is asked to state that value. 7.7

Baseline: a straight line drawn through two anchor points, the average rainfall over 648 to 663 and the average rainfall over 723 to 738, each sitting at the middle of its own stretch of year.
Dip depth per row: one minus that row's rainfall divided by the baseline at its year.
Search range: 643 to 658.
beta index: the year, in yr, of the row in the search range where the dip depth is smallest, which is 644.0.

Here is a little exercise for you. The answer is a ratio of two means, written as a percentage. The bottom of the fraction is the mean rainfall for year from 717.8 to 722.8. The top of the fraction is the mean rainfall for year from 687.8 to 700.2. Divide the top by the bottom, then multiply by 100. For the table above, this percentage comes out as 84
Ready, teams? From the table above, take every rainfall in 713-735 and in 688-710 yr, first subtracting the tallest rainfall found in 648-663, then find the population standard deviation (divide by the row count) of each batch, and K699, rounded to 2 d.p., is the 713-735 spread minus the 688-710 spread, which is -0.26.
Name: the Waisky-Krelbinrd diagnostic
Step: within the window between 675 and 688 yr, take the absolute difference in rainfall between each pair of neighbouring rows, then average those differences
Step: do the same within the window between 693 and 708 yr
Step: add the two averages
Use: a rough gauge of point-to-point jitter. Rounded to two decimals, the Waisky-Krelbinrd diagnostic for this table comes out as 0.57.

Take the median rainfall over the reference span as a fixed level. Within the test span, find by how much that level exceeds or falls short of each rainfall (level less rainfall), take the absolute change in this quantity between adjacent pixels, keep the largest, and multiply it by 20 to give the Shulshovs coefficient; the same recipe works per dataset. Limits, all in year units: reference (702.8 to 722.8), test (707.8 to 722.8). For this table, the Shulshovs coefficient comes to 11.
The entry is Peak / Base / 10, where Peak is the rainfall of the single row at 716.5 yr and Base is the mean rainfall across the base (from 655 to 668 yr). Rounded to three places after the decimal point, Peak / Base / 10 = 0.110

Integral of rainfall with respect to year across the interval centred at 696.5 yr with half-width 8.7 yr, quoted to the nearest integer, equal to 157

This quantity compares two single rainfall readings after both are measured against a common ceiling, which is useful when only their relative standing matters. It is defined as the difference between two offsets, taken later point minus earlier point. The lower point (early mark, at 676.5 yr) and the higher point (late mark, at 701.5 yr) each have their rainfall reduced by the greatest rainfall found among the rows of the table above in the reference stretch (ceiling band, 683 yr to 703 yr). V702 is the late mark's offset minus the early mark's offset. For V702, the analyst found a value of 2.1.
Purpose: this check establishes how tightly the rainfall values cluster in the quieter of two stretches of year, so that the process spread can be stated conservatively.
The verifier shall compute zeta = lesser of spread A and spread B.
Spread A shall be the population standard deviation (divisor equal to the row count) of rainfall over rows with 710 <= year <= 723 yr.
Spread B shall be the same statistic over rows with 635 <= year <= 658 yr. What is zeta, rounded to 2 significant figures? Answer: 0.15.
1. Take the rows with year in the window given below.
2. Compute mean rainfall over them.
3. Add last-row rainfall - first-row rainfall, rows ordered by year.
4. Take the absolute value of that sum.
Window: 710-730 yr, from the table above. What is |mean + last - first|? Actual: 11.3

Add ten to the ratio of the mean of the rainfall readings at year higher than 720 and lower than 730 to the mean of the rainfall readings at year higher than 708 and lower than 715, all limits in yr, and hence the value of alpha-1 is 11.1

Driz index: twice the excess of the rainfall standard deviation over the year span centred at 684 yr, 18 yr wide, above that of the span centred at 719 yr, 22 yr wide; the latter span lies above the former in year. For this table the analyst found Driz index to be 0.2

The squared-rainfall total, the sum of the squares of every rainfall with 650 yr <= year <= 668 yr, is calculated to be 673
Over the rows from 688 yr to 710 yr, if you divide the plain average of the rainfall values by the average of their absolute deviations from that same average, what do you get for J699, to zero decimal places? 16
